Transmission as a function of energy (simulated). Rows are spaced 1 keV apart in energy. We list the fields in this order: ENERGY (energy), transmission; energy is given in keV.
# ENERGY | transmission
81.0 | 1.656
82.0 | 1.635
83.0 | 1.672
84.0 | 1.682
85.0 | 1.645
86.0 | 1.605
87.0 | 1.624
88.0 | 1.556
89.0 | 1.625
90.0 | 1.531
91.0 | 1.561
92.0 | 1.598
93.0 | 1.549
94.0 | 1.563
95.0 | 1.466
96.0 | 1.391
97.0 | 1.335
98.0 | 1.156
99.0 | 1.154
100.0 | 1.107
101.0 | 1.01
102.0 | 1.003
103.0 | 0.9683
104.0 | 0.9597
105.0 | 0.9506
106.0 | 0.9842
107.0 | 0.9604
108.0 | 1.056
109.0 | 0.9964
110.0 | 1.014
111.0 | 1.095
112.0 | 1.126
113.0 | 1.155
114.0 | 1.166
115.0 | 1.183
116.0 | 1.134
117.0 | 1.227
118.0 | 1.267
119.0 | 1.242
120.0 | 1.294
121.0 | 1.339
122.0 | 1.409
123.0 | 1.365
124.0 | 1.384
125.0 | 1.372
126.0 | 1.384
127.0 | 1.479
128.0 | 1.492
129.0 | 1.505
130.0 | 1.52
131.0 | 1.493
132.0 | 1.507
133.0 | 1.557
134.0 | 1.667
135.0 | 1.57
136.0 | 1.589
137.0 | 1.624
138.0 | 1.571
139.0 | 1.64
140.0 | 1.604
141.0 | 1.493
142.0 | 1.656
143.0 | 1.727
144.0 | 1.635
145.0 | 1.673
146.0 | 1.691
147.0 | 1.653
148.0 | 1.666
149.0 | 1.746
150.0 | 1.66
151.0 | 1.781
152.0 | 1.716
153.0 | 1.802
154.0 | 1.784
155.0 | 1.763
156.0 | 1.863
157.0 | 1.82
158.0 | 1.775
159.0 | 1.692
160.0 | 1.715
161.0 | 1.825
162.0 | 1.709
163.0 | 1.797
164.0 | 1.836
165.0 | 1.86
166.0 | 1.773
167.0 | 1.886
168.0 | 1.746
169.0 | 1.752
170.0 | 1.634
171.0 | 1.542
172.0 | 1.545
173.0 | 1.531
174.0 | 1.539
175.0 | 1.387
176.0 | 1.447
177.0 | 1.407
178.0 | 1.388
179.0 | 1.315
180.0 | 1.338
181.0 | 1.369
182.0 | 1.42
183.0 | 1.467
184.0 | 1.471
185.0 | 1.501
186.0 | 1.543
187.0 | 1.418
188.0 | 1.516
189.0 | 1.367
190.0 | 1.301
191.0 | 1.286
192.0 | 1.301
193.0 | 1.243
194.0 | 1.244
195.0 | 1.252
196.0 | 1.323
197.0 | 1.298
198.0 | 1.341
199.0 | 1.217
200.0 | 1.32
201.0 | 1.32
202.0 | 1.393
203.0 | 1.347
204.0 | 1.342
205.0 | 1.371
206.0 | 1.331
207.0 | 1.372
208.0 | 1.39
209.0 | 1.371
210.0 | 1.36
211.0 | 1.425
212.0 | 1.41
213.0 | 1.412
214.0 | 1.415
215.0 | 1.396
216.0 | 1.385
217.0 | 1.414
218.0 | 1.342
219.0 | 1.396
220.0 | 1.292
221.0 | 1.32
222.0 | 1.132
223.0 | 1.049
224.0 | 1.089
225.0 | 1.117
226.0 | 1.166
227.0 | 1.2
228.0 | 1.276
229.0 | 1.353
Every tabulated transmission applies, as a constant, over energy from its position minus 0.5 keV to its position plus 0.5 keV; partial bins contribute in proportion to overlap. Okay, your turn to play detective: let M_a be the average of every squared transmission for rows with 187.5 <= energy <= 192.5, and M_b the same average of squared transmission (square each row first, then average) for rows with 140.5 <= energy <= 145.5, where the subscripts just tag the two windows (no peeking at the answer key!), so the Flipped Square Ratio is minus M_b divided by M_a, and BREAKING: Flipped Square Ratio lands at -1.46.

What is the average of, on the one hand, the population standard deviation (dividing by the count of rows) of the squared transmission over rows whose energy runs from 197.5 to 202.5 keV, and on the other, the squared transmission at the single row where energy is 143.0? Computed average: 1.6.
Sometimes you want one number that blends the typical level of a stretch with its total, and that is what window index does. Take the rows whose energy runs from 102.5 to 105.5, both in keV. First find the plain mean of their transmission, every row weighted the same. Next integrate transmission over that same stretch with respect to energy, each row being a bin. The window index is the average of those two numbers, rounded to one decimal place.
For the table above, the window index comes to 1.9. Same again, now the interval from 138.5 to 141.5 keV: 3.2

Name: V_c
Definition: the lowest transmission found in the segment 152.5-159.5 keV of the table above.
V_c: 1.692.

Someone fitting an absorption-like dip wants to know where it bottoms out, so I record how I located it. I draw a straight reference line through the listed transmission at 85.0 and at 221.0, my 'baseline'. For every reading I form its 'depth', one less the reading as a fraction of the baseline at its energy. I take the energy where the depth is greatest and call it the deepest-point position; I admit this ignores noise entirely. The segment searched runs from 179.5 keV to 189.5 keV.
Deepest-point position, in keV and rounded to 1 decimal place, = 180.0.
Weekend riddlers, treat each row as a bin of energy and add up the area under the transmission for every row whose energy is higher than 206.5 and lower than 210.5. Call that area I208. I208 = 5.5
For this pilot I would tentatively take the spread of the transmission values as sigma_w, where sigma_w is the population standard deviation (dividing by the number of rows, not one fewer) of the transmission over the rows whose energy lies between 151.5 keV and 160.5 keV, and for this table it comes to 0.052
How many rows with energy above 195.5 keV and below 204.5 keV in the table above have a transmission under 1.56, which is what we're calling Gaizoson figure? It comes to 9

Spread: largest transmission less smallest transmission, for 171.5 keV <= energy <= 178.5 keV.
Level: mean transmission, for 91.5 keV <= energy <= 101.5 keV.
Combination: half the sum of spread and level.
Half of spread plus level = 0.75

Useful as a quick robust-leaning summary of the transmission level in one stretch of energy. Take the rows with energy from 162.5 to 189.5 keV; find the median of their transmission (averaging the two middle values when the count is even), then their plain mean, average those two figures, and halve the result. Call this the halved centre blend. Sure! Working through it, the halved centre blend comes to 0.77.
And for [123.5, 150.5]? 0.79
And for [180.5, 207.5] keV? 0.68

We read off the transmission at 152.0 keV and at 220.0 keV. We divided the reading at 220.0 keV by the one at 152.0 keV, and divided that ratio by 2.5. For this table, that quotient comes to 0.301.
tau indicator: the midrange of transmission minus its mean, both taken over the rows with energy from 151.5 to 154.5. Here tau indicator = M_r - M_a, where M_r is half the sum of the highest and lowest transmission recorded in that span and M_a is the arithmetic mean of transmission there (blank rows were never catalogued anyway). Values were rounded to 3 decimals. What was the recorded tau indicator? -0.008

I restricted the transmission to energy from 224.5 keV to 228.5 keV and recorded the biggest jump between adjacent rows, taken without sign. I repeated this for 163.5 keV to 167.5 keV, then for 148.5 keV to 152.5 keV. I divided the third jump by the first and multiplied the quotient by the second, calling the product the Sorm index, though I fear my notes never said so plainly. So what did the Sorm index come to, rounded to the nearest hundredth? 0.18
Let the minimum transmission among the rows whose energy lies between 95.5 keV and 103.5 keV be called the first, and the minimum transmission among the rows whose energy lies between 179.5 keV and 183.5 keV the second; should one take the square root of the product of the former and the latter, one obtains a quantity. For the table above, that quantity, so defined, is 1.14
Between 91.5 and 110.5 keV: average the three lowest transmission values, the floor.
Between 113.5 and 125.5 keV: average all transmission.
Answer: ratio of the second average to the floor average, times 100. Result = 134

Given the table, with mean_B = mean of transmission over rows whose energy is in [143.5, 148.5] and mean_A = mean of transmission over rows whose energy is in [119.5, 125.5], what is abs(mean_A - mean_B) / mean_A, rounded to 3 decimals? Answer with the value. 0.223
